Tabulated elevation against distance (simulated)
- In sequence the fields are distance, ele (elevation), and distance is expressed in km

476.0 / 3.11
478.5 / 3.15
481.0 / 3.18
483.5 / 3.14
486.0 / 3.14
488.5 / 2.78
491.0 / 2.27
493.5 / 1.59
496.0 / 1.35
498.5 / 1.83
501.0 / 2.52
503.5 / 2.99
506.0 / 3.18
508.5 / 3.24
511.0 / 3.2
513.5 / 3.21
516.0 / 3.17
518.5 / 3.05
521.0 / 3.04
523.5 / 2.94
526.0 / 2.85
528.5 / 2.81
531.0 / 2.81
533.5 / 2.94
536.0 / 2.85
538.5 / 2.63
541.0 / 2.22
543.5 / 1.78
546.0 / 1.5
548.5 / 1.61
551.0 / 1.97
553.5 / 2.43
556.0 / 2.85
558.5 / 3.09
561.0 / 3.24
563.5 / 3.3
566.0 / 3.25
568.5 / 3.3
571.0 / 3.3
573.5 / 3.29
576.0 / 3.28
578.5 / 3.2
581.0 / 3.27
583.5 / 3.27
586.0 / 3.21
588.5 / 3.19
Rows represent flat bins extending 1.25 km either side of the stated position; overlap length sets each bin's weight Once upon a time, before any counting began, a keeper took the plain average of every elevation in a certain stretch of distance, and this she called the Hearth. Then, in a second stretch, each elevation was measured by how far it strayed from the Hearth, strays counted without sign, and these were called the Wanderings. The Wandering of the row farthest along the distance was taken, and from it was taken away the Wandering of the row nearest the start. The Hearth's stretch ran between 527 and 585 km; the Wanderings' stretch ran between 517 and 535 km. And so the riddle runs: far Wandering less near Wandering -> -0.11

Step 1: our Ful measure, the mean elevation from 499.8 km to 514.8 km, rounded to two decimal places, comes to 3.06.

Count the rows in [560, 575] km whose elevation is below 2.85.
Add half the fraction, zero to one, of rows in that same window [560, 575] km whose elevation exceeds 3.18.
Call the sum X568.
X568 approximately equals 0.50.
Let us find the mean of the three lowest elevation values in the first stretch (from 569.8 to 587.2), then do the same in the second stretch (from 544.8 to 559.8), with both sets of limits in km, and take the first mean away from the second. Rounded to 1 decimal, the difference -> -1.5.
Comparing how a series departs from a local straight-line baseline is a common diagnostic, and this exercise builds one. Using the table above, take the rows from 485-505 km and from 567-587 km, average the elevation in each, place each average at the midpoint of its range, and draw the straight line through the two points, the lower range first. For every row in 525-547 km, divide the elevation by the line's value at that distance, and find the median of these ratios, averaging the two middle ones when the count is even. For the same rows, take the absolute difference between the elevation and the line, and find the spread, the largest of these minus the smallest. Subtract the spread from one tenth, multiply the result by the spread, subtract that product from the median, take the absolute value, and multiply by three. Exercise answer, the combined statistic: 8.1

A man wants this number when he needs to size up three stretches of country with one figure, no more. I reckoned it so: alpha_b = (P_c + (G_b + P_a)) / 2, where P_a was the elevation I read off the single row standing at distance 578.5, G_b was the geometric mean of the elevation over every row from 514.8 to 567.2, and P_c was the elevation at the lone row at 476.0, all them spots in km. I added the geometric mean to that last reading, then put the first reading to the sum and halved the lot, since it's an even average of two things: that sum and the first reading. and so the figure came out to 4.46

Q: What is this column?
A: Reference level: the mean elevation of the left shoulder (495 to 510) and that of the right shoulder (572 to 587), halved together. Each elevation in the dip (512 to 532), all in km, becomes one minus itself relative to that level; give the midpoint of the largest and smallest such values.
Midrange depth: 0.0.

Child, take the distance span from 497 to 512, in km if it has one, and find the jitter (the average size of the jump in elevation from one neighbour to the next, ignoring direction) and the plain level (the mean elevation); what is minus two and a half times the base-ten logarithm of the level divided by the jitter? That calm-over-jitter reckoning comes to -2.5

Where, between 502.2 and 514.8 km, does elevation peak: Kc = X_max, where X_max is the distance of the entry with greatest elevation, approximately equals 508.5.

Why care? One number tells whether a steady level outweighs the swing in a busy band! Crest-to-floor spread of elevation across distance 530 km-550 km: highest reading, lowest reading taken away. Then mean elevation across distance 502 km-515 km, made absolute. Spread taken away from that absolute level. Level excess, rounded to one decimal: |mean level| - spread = 1.7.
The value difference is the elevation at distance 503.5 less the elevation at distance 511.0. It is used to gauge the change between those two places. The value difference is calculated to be -0.21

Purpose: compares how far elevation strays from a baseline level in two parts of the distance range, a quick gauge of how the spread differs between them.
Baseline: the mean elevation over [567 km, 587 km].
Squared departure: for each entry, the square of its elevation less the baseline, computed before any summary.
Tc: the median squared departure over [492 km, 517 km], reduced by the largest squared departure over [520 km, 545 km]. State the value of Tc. -2.2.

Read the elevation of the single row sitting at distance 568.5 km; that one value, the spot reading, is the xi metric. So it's 3.3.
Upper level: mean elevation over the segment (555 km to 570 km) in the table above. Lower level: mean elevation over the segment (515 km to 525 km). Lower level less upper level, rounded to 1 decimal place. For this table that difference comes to -0.1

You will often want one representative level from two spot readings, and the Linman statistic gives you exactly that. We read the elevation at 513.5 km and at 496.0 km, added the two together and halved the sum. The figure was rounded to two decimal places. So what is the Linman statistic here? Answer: 2.28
